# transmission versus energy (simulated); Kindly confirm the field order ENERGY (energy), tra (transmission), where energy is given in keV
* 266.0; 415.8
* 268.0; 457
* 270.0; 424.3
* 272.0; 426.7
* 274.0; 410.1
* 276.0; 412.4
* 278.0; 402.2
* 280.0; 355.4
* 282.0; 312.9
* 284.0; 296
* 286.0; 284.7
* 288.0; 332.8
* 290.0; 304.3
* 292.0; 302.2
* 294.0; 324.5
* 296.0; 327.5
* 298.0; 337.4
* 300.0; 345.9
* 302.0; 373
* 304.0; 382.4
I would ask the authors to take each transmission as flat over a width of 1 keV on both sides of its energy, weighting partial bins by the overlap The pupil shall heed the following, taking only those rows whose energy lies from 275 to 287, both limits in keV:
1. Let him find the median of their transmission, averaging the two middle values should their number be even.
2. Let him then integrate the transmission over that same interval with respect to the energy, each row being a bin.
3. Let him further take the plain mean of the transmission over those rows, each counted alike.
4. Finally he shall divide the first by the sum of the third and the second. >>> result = 0.075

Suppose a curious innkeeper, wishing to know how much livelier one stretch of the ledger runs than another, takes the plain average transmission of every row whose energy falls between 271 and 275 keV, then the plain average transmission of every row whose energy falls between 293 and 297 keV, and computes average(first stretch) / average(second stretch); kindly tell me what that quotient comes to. 1.28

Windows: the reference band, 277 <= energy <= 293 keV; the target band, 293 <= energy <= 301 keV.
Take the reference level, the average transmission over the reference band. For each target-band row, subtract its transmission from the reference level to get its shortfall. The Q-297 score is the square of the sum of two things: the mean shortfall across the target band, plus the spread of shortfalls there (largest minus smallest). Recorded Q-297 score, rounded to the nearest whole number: 130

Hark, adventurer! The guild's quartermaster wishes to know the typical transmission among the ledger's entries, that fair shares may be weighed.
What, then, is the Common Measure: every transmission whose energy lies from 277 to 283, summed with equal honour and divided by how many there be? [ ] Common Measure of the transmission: 357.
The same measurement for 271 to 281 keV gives 401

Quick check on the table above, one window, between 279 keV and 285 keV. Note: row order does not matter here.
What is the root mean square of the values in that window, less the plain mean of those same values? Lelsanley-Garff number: 1.0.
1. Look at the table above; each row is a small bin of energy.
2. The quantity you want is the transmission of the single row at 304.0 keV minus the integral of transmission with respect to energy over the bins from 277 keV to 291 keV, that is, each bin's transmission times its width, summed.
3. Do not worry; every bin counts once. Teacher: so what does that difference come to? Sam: -4194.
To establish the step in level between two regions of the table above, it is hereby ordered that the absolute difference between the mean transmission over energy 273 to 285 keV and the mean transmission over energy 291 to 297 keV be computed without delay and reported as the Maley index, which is 47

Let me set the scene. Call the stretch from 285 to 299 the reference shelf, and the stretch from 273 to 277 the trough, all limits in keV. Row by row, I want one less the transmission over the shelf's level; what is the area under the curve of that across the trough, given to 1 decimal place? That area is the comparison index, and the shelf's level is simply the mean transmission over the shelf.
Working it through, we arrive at -1.2 keV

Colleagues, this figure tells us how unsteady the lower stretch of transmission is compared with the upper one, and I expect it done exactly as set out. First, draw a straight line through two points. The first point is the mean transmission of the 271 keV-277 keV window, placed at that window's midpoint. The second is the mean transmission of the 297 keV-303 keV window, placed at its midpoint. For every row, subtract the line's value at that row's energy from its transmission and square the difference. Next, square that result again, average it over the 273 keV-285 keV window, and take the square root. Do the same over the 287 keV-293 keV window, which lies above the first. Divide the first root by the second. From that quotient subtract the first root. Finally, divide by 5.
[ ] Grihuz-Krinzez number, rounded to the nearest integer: -957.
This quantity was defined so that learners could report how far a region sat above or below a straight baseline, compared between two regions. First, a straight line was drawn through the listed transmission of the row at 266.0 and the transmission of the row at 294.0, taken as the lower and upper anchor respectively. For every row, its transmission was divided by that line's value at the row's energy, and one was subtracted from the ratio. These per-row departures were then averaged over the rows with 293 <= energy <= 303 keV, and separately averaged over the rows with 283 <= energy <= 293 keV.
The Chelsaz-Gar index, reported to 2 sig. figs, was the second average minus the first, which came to -0.21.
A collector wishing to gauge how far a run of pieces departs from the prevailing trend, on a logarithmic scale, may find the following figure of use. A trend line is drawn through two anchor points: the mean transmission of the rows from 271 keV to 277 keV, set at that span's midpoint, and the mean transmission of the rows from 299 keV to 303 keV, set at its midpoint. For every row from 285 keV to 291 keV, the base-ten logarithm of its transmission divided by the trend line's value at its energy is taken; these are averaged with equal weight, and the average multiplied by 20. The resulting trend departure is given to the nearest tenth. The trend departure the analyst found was -2.0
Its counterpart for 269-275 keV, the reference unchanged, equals 0.0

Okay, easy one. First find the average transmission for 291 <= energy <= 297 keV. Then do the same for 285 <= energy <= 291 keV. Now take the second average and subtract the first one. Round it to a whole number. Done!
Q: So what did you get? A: -11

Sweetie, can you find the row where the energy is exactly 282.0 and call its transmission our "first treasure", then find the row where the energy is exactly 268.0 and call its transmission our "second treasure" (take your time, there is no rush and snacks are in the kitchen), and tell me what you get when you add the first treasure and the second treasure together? 770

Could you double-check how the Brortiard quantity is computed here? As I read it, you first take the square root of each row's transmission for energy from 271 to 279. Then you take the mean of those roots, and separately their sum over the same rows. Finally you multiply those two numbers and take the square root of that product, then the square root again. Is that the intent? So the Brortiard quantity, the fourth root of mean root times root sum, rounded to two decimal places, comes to 6.37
